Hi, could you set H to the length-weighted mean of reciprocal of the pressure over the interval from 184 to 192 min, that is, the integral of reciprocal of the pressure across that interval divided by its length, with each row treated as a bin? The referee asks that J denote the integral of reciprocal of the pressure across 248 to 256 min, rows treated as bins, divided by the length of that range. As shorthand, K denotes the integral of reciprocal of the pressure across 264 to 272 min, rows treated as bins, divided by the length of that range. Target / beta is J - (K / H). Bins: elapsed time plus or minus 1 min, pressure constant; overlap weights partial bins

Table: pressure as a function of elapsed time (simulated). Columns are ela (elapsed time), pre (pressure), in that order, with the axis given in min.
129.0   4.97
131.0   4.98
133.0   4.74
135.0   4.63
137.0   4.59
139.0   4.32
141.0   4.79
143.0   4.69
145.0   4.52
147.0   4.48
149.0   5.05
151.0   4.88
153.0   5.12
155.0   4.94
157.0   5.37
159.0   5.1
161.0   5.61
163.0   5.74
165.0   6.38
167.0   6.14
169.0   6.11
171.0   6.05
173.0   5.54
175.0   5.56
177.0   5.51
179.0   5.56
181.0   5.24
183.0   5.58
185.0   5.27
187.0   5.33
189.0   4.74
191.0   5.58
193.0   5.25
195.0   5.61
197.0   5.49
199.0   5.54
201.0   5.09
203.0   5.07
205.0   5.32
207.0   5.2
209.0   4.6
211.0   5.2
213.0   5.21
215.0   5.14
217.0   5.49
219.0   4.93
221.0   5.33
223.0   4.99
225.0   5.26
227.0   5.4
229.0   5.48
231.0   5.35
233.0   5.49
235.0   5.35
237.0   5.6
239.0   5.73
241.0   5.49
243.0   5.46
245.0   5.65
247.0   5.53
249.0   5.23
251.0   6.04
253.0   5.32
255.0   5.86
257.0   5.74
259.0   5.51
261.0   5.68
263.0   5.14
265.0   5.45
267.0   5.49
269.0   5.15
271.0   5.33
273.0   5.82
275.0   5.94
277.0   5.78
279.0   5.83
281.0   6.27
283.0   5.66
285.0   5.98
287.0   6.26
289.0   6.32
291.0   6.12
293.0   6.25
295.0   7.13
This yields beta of -0.79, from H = 0.192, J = 0.179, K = 0.187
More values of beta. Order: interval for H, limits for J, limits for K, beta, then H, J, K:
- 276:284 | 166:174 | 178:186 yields -0.92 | 0.170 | 0.168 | 0.185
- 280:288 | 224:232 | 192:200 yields -0.92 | 0.166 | 0.186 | 0.183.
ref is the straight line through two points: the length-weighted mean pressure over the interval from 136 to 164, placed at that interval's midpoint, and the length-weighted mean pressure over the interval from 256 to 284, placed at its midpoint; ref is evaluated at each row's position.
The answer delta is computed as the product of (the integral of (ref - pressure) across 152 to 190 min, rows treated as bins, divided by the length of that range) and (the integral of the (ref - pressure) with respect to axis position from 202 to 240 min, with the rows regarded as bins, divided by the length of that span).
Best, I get -0.036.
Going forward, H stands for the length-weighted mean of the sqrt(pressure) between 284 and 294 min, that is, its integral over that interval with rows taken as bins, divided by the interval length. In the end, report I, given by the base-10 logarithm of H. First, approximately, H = 2.49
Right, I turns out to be 0.40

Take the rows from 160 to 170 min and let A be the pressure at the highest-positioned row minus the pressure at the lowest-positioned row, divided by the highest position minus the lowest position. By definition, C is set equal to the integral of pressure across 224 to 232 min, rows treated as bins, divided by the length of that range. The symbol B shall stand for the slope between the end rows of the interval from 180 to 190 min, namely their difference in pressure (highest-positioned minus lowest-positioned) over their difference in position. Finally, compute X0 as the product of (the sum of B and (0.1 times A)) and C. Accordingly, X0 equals -0.3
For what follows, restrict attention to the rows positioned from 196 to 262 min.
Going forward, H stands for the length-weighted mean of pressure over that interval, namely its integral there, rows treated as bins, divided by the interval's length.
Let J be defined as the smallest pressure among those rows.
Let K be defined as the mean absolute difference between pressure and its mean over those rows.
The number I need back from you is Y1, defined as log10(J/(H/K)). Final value -0.73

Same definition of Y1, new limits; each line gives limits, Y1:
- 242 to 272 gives -0.74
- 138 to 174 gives -0.36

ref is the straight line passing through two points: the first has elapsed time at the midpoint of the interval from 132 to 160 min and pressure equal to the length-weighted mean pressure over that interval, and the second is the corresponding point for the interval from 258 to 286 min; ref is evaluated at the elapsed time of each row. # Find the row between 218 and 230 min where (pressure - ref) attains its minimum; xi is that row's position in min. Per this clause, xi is 219.0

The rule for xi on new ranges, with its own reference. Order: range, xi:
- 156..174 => 159.0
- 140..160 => 147.0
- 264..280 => 269.0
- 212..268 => 263.0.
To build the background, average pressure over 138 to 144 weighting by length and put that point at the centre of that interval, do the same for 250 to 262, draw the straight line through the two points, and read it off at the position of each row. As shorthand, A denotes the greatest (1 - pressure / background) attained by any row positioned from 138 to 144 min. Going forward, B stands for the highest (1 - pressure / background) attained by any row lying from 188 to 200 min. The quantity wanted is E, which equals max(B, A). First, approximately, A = 0.06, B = 0.06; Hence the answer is 0.06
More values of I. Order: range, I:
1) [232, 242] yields 0.37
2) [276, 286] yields 0.39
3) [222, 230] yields 0.36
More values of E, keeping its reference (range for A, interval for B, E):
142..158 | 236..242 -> 0.04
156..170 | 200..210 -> 0.12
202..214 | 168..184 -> 0.12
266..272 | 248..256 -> 0.11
